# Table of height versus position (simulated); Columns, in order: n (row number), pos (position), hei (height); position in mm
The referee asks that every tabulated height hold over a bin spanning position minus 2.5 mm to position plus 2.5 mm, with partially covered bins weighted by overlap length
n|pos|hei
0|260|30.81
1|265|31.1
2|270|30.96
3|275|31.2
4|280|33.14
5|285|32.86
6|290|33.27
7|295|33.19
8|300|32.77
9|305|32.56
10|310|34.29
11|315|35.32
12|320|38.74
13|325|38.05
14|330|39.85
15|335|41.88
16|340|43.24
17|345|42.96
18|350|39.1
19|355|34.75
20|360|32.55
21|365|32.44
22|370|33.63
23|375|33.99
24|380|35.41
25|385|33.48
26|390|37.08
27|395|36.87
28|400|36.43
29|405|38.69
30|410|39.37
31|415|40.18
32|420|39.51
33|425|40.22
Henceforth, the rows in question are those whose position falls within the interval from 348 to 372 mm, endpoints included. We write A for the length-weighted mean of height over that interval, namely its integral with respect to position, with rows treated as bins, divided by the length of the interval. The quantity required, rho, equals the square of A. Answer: 1184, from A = 34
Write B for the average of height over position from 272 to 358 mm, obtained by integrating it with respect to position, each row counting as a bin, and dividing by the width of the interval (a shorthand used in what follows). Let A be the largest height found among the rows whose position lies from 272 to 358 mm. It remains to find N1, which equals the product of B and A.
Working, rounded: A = 43.24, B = 36.3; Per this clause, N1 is 1568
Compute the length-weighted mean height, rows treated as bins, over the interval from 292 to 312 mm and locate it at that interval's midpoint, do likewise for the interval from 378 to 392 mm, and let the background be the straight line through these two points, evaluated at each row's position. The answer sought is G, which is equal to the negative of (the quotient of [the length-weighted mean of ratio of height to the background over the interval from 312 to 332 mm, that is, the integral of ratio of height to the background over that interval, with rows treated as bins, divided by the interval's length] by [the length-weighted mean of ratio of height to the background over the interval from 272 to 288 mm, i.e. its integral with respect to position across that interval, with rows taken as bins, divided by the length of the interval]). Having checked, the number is -1.13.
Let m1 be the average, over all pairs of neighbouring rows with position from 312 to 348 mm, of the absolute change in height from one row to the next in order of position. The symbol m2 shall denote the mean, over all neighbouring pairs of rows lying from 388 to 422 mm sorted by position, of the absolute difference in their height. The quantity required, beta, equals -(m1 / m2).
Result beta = -1.9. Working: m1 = 1.60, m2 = 0.8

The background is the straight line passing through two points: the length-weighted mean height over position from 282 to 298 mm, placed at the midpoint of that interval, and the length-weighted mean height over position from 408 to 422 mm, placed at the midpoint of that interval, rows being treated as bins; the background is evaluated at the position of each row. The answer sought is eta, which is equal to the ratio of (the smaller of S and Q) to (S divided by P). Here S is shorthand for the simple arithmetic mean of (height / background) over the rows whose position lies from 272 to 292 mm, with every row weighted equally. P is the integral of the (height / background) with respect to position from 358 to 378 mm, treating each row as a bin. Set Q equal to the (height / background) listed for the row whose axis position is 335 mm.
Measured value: 18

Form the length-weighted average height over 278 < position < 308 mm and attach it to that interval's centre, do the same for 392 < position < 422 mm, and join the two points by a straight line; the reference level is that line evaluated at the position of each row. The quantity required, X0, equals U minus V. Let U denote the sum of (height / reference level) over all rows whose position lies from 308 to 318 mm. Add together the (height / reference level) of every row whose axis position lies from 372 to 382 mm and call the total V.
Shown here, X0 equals 0.18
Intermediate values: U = 2.05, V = 1.87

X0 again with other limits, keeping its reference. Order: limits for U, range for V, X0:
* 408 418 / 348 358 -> -0.01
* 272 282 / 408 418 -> -0.06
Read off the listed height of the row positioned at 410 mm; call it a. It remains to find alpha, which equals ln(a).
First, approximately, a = 39.37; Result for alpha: 3.67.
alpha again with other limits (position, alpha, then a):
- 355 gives 3.55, 34.75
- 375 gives 3.53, 33.99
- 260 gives 3.43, 30.81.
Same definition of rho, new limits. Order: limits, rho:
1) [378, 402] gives 1285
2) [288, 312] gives 1102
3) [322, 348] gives 1690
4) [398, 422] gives 1511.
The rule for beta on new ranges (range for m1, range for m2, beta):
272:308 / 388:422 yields -0.7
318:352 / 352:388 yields -1.4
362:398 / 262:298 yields -2.8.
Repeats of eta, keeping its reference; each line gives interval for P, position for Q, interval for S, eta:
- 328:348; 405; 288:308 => 24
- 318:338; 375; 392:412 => 21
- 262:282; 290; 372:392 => 20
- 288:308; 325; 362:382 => 20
